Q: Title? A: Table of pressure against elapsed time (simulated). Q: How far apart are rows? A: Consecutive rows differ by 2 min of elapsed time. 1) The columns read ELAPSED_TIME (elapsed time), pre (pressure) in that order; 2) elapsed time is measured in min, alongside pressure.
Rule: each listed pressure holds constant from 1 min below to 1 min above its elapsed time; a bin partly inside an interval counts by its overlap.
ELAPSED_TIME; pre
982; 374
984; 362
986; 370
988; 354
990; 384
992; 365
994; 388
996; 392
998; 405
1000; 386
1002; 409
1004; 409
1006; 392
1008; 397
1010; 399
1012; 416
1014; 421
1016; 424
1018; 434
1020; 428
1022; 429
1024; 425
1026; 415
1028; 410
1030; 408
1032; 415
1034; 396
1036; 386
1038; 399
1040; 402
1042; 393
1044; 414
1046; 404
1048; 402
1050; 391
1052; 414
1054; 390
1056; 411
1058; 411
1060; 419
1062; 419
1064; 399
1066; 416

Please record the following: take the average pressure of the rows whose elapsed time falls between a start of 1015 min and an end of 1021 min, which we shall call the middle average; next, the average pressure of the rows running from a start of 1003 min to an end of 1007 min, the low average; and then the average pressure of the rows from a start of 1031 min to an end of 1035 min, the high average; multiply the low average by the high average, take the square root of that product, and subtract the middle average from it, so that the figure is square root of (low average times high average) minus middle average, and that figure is -25.7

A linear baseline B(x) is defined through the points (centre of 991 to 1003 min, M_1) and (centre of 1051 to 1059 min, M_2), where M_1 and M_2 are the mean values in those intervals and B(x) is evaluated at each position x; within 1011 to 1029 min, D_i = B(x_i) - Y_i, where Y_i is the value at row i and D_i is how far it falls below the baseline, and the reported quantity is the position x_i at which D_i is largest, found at 1028 min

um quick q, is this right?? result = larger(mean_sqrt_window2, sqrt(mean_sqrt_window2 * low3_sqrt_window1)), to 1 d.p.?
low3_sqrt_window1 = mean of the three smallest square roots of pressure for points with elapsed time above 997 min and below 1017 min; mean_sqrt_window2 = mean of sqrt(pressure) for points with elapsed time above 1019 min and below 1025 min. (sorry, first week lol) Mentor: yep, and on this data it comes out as 20.7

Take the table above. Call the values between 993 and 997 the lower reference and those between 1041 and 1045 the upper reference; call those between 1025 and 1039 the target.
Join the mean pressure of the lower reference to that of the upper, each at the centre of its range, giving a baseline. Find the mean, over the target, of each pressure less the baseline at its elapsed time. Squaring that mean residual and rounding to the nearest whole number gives 14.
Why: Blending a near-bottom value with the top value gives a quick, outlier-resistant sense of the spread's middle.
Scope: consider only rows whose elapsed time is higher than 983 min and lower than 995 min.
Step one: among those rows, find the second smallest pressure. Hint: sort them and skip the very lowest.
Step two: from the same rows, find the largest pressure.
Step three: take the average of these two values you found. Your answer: 375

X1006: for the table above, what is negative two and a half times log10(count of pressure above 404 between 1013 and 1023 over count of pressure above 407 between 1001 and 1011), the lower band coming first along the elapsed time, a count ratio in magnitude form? -1.0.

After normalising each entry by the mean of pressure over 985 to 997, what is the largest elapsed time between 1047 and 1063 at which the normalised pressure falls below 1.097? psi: 1058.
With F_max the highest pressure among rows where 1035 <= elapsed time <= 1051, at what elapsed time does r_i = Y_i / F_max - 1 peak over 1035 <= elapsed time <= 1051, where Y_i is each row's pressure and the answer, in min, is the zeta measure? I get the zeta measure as 1044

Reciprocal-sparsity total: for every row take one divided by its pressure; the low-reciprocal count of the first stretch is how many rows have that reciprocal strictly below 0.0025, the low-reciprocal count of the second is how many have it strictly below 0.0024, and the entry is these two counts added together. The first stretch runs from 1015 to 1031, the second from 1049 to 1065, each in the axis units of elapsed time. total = 10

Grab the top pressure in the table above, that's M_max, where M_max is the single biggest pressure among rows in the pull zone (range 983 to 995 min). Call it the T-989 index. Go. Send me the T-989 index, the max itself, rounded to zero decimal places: 388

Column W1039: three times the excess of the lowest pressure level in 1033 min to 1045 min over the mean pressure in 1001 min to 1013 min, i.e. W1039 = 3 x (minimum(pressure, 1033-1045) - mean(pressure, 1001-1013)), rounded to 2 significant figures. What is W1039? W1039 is -53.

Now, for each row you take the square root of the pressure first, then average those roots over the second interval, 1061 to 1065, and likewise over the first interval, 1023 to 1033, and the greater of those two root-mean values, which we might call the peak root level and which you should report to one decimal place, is 20.4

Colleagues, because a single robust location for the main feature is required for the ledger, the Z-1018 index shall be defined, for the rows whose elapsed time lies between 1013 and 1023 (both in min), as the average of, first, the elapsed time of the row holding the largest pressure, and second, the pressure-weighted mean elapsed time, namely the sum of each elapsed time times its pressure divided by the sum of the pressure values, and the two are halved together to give 1018.0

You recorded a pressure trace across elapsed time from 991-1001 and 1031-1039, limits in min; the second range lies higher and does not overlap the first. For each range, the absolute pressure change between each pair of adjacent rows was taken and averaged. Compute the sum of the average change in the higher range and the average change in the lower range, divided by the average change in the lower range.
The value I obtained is 1.9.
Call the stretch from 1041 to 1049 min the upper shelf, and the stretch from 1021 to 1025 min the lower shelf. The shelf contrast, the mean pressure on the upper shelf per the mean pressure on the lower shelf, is 0.94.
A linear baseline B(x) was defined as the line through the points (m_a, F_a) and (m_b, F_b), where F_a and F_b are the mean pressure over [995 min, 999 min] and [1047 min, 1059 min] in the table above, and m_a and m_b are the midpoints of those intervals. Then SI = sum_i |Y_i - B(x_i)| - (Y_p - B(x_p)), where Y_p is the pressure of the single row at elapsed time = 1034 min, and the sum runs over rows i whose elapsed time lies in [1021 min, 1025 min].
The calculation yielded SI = 58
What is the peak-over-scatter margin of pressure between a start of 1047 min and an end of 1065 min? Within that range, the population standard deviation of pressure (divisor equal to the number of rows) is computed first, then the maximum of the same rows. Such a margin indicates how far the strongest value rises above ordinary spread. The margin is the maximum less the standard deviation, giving 408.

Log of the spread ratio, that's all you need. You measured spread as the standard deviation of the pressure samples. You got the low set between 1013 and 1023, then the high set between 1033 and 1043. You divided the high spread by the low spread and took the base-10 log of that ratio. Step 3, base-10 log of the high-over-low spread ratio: 0.09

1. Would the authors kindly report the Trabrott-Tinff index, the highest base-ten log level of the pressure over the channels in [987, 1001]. 2.61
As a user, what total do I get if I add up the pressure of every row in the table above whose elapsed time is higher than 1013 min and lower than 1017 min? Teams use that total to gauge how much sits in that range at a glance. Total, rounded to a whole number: 845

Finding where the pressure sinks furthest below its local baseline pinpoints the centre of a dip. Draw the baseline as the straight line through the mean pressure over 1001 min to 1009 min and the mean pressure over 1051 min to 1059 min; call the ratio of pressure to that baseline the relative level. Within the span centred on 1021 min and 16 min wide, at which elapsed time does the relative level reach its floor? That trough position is 1028 min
